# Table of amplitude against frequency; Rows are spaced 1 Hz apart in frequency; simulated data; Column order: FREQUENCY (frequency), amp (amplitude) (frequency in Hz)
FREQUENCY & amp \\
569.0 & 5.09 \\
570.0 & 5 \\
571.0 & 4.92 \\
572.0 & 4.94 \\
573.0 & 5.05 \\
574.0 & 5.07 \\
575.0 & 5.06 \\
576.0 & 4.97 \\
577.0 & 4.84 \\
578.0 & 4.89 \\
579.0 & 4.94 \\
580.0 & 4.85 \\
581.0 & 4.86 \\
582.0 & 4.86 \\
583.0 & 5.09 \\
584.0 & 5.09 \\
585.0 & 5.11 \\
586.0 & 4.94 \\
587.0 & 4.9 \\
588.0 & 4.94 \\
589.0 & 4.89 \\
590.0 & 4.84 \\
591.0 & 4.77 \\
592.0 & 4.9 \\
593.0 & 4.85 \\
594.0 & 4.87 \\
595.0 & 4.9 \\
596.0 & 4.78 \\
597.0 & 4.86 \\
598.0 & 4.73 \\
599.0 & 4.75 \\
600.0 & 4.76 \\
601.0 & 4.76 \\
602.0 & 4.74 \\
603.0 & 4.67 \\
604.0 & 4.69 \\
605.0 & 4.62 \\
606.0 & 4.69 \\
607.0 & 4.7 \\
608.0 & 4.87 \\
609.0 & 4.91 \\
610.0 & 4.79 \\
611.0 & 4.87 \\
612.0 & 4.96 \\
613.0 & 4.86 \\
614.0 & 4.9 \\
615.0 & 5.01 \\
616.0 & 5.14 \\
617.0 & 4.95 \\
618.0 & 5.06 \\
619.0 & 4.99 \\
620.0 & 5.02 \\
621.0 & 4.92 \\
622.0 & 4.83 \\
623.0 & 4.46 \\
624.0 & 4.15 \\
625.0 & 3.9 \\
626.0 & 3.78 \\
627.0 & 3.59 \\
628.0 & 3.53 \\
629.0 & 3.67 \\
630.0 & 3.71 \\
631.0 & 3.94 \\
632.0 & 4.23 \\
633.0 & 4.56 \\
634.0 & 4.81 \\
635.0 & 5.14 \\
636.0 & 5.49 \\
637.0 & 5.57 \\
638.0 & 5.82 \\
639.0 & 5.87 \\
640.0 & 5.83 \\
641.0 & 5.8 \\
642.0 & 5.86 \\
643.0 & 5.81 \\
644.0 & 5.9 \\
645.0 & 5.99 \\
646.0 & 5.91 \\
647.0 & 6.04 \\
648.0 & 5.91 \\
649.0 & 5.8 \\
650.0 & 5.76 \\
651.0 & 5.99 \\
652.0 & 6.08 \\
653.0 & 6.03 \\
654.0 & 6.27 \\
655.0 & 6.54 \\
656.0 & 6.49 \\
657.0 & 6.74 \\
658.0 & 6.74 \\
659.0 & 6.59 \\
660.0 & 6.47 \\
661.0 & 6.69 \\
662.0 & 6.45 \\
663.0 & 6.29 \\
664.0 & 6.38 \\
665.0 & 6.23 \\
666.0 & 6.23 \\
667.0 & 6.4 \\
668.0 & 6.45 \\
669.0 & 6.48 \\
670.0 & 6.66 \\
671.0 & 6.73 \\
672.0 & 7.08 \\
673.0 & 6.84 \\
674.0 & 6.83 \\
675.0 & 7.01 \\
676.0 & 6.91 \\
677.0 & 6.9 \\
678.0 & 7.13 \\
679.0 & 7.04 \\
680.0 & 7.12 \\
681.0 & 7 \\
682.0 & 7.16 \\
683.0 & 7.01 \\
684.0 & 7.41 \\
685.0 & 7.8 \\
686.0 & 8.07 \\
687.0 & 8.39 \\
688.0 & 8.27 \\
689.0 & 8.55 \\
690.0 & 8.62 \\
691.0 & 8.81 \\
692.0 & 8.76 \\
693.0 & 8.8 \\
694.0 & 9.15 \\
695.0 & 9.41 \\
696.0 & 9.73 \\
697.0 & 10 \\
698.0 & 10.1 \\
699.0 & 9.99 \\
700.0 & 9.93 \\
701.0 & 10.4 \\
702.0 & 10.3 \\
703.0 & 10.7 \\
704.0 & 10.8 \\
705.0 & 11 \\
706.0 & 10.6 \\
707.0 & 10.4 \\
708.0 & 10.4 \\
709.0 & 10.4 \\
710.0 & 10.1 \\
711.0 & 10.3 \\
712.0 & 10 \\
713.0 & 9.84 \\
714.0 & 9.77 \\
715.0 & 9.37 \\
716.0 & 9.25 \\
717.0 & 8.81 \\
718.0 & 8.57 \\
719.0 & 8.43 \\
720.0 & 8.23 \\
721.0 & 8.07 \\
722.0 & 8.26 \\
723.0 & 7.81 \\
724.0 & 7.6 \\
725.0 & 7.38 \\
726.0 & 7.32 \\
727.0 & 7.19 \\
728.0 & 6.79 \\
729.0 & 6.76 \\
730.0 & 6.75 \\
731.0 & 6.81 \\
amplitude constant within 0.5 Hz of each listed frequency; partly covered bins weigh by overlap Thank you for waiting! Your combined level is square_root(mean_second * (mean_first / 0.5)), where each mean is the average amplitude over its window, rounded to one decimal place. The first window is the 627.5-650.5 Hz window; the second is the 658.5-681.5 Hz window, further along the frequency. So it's 8.4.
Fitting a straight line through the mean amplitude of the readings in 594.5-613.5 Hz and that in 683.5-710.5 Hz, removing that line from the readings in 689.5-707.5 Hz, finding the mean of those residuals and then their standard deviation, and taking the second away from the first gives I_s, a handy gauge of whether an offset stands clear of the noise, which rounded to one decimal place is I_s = -0.2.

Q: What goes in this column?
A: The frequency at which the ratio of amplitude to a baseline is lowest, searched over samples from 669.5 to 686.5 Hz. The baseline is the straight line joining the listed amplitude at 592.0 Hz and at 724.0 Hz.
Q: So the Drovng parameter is 670.0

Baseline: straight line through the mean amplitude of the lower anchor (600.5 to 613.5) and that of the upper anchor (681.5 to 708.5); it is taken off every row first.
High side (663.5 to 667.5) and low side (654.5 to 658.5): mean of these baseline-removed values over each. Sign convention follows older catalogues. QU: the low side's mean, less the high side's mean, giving 0.8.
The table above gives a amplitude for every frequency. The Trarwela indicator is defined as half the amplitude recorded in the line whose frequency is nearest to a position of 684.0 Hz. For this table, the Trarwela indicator 3.7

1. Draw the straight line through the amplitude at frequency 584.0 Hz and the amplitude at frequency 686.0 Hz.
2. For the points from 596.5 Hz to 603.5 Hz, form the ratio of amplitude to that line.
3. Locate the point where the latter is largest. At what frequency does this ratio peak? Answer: 597.0 Hz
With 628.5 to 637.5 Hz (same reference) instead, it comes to 637.0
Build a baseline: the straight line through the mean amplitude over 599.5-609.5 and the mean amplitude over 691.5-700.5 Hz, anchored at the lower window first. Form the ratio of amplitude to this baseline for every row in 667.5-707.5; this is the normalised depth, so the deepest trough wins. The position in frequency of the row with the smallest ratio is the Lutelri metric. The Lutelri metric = 683.0 Hz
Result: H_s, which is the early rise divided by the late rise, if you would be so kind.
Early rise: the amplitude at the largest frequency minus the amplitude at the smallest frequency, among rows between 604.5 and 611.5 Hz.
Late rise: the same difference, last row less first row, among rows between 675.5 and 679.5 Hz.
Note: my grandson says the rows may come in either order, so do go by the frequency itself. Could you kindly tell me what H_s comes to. 1.92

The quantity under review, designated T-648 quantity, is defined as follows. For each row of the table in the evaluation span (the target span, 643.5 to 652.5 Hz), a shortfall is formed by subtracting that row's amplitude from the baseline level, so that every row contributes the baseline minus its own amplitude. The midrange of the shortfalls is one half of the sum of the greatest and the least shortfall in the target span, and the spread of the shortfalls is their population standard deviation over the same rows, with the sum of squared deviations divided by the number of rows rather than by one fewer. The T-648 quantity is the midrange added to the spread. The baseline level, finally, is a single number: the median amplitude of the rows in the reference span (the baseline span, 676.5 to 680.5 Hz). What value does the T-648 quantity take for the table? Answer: 1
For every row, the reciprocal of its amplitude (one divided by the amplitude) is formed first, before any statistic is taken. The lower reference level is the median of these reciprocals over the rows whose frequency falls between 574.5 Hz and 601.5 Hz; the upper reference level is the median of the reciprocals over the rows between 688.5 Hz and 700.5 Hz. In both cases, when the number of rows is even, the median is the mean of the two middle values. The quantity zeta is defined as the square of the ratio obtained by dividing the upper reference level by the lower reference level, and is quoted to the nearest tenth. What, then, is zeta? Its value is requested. 0.3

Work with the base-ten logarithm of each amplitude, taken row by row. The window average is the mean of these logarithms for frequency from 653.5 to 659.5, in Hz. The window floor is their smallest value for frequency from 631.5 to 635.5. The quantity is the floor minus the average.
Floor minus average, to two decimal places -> -0.19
